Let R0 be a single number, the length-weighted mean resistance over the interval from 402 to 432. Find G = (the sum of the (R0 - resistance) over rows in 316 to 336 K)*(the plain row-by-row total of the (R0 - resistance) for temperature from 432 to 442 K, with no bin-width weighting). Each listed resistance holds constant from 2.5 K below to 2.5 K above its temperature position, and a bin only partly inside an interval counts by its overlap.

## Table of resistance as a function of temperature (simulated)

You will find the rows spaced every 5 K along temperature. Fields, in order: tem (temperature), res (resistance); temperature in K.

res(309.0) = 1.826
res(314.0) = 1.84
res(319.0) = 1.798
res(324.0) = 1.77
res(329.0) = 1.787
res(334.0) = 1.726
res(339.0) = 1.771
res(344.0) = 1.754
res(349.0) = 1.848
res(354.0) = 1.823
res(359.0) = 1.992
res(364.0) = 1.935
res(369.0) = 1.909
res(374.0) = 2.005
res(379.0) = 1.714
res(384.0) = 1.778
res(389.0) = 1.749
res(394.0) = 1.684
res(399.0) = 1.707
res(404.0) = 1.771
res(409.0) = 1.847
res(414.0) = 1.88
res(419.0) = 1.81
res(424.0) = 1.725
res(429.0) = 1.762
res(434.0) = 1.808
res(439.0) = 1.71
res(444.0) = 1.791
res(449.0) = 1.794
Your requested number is 0.010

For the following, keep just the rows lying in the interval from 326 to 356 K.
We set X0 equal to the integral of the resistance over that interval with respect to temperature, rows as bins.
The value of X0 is 54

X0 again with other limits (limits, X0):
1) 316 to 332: 29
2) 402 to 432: 54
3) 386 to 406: 35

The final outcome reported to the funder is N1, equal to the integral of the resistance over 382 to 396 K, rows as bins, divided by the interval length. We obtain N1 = 1.74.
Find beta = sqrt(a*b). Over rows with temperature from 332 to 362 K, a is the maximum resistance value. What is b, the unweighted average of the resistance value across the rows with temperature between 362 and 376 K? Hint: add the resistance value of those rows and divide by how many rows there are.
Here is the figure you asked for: 1.97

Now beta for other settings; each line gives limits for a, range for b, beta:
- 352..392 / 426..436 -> 1.89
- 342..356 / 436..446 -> 1.80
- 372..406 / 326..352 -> 1.89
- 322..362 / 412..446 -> 1.88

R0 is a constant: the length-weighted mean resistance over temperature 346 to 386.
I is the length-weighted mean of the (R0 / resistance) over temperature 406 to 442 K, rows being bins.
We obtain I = 1.05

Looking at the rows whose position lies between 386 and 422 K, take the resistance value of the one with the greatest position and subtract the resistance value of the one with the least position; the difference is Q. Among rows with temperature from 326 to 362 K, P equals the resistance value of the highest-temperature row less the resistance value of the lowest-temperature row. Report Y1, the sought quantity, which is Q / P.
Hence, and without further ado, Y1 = 0.3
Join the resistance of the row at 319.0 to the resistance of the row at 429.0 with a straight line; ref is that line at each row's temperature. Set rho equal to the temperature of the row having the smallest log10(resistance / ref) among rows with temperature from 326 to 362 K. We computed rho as 334.0 K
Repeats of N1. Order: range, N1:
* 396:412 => 1.78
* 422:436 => 1.76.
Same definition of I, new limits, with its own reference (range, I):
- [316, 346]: 1.06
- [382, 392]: 1.07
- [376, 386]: 1.07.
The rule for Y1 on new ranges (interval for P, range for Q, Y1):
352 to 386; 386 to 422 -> -1.4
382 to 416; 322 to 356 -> 0.5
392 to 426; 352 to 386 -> -1.1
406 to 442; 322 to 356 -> -0.4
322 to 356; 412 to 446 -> -1.7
